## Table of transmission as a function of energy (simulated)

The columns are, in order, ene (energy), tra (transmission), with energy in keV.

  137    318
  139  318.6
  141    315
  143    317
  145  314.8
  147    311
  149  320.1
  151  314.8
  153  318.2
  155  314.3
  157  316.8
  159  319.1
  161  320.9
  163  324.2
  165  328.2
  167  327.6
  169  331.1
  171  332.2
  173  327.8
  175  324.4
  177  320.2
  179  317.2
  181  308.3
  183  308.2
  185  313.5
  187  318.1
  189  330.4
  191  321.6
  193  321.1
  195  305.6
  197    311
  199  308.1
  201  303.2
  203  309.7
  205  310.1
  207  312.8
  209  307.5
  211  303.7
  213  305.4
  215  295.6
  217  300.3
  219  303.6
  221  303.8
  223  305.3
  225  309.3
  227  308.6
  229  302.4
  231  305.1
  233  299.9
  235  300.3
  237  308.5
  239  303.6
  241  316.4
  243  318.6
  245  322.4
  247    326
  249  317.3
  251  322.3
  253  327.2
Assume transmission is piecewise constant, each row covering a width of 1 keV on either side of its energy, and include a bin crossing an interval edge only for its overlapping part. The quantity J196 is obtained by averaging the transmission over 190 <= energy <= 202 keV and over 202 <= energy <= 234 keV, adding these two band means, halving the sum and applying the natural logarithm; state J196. 5.73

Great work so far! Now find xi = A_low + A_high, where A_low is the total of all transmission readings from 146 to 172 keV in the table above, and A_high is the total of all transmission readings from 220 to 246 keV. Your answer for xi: 8183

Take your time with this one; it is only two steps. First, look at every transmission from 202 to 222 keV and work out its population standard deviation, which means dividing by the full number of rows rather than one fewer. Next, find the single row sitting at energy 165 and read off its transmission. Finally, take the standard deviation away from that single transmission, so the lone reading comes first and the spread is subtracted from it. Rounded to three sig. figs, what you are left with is 323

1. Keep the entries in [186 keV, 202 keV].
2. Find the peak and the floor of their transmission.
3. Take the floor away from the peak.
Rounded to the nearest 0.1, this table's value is 27.2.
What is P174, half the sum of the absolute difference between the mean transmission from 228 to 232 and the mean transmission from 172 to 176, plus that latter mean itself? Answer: 174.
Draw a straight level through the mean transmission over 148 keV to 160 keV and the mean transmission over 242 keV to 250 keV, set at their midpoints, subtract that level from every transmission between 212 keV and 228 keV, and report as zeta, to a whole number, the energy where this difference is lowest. 215 keV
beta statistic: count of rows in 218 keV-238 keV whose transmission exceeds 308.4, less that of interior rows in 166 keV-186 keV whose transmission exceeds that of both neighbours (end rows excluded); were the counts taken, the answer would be 2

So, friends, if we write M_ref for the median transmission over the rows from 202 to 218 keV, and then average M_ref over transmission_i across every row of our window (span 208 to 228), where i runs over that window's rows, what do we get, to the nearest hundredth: 1.01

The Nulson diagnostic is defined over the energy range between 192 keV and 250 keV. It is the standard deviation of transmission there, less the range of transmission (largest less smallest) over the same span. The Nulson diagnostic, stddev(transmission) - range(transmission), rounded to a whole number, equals -23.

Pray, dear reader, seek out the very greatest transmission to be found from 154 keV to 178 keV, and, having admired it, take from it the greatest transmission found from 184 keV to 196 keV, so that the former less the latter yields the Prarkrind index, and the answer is 2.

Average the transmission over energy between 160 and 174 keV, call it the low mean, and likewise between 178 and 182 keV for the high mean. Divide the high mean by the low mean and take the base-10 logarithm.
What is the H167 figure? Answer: -0.020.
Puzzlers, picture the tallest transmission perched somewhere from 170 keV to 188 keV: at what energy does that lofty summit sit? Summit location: 171 keV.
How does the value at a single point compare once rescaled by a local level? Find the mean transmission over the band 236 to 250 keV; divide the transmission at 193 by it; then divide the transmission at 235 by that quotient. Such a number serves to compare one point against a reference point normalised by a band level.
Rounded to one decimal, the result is 295.6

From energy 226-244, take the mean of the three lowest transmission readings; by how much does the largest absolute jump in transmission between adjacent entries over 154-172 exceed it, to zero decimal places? -297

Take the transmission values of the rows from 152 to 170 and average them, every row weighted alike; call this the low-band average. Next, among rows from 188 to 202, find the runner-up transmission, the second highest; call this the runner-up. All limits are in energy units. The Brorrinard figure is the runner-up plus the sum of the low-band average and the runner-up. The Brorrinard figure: 965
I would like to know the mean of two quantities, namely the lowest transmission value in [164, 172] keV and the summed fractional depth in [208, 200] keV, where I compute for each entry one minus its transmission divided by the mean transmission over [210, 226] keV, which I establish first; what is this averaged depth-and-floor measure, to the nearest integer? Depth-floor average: 164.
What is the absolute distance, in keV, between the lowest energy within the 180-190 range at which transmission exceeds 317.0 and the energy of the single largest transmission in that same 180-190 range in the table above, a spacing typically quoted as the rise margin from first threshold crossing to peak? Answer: 2 keV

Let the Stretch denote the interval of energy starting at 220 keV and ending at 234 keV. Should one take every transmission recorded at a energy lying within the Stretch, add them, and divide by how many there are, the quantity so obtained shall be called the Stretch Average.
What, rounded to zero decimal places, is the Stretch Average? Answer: 305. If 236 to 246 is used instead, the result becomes 314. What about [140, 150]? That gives 316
